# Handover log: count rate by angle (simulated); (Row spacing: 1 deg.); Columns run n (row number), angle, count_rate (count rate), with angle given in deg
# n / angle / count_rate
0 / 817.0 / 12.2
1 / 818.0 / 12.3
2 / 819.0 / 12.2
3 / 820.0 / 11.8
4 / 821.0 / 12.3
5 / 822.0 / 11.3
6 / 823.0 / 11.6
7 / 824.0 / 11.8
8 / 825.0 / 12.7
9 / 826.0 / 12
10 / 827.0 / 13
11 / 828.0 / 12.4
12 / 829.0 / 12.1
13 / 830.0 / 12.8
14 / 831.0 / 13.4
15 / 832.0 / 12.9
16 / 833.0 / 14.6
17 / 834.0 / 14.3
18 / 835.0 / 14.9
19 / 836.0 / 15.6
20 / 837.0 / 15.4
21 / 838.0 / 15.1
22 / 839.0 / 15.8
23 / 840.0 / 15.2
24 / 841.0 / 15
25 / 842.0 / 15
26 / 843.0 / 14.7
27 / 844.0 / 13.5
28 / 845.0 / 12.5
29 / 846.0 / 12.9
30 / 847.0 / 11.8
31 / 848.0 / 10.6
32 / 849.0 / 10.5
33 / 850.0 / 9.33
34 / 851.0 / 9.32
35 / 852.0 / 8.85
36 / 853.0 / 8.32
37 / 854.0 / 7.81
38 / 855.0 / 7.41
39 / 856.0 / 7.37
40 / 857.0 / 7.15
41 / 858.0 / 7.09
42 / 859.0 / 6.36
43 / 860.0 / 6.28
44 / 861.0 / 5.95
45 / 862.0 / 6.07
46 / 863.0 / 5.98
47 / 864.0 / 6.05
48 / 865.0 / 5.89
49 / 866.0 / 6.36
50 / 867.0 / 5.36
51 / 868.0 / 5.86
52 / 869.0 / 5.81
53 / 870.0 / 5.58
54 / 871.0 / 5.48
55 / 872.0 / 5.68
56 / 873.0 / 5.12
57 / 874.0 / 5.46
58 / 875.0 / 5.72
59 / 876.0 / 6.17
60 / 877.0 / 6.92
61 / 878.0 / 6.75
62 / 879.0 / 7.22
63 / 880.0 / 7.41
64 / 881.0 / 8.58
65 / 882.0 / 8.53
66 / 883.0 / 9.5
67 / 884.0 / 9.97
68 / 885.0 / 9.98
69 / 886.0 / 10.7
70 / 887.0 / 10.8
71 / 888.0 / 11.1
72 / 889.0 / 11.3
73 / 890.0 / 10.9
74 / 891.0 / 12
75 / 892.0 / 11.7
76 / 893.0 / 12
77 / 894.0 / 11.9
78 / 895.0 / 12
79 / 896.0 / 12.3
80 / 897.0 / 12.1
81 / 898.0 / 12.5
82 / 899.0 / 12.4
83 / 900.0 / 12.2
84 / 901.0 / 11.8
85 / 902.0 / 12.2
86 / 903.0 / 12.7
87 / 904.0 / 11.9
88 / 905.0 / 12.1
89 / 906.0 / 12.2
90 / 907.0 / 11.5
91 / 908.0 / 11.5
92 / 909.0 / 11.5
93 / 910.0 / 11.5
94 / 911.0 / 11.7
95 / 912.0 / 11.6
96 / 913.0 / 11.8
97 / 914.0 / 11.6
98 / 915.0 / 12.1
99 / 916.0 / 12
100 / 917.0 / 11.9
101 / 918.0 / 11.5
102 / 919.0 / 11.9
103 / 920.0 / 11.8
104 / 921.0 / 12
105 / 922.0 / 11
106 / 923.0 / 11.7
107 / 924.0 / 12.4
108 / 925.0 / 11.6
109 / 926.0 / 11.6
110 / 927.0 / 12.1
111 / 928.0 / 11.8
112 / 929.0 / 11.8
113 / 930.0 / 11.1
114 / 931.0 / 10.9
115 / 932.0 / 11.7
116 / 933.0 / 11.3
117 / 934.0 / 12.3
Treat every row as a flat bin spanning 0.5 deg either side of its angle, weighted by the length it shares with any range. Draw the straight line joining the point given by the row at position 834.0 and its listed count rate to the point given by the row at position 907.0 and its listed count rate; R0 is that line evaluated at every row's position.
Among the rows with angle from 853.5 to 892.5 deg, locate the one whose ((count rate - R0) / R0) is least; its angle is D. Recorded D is 873.0 deg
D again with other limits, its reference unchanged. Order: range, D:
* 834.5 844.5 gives 844.0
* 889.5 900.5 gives 890.0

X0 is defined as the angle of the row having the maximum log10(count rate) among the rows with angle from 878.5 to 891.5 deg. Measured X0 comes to 891.0 deg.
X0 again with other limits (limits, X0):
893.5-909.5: 903.0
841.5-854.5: 842.0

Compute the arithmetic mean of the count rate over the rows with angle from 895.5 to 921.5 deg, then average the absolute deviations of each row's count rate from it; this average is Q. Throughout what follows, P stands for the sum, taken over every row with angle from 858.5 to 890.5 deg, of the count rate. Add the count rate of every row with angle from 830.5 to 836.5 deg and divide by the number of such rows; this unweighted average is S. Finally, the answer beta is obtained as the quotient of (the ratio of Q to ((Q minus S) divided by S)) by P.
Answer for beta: -0.0012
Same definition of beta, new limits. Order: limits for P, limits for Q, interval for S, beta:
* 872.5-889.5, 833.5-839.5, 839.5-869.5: -0.0031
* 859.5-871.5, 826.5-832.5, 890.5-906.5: -0.0050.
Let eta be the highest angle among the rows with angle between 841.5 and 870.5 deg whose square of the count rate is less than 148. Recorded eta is 870.0 deg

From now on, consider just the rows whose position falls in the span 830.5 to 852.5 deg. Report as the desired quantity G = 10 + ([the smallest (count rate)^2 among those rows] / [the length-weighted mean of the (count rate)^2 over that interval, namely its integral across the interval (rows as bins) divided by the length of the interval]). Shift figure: 10.4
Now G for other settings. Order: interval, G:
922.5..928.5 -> 11.0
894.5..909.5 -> 10.9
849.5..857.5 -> 10.8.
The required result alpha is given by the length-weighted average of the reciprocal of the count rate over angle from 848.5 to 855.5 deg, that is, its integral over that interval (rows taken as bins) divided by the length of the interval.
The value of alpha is 0.12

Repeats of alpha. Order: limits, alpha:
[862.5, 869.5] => 0.17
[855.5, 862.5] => 0.15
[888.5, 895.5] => 0.09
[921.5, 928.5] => 0.09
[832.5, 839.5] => 0.07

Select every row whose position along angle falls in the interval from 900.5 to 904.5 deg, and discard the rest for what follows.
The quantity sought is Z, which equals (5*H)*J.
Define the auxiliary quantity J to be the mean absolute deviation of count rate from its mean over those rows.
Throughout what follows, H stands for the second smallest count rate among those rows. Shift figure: 18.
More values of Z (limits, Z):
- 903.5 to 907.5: 13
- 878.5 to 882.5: 23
